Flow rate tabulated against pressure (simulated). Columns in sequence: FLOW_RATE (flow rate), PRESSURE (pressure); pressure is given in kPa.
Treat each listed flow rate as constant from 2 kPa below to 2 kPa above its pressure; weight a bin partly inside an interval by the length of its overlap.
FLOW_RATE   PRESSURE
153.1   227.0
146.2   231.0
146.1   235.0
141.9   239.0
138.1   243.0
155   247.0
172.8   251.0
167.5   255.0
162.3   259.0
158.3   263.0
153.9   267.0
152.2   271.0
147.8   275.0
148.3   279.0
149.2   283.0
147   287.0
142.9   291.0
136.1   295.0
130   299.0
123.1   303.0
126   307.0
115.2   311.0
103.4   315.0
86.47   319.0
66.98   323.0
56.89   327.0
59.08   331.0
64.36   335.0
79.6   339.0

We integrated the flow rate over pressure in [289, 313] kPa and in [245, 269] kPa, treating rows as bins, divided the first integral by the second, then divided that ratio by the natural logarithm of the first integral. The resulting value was 0.10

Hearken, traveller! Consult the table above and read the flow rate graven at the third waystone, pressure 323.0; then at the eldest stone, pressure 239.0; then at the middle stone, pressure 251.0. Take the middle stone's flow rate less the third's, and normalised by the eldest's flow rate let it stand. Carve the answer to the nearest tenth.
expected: 0.7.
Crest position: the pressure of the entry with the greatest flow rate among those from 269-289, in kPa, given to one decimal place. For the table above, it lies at 271.0 kPa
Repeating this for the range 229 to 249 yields 247.0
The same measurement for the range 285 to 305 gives 287.0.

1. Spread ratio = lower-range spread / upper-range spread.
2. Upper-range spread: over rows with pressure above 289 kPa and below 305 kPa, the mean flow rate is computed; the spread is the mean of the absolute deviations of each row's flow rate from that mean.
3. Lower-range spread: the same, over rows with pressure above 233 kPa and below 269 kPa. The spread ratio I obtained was 1.4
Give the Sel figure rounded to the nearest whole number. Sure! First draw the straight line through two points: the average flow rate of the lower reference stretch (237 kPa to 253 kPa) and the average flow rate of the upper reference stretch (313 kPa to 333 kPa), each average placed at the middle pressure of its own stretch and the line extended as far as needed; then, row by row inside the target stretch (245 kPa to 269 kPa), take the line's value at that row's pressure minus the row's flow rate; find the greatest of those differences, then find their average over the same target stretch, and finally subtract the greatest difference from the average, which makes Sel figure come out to -17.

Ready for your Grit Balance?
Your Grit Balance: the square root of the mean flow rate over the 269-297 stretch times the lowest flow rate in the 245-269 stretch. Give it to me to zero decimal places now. 150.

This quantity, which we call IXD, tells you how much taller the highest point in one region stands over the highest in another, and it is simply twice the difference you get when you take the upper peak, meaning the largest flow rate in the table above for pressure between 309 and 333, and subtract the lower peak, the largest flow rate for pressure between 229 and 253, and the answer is -115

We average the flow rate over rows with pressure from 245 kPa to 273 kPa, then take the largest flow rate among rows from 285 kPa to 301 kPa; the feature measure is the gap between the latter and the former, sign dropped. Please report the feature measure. 13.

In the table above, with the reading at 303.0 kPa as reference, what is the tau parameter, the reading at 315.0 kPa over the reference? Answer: 0.840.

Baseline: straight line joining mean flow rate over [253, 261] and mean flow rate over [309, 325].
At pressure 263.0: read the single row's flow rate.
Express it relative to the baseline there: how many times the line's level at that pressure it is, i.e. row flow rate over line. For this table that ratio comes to 1.00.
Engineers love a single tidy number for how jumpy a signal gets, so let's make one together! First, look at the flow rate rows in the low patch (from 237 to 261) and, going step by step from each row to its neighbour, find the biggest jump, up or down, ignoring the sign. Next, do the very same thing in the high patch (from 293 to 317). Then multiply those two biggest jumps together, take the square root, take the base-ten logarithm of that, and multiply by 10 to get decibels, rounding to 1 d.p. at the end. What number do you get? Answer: 11.6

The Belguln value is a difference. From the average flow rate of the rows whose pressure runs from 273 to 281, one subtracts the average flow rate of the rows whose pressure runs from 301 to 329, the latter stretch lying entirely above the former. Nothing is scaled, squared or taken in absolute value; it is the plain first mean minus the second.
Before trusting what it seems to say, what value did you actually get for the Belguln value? 51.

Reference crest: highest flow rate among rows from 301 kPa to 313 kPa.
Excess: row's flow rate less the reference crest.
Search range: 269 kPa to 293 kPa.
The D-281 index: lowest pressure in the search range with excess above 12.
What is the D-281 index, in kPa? 271.0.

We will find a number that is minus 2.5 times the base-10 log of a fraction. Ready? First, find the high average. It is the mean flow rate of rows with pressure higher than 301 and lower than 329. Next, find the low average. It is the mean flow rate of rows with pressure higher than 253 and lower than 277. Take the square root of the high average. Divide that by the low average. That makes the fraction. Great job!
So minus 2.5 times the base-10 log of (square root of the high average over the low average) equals 3.01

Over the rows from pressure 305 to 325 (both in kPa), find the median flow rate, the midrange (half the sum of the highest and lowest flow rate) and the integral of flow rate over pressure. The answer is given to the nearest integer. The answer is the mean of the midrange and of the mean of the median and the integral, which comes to 572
